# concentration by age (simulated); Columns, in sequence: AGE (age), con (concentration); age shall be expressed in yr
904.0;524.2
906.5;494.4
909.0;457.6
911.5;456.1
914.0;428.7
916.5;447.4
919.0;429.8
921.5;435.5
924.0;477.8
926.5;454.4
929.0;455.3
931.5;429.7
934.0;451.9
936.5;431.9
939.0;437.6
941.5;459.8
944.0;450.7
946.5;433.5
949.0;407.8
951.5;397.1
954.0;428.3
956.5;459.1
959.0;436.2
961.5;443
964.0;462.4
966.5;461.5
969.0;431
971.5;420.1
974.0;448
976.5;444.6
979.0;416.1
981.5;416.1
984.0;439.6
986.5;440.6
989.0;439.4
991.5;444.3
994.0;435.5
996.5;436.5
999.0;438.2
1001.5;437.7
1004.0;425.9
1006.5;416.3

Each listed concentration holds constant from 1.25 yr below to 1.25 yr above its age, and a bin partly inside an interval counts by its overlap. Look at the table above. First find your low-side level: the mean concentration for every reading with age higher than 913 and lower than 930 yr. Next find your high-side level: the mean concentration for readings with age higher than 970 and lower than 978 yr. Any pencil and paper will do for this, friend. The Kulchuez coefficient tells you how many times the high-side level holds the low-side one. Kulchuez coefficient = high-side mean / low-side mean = 0.98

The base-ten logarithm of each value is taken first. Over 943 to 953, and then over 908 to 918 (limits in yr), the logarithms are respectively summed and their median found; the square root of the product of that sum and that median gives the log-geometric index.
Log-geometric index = 5.28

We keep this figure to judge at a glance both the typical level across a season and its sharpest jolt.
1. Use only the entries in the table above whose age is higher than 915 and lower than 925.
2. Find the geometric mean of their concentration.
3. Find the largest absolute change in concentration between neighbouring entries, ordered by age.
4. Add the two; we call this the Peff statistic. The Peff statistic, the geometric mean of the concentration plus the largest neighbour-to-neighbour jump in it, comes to 490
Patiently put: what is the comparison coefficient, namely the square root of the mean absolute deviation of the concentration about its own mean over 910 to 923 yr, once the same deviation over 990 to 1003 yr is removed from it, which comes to 2.7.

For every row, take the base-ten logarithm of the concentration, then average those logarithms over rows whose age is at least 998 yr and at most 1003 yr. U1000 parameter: 2.64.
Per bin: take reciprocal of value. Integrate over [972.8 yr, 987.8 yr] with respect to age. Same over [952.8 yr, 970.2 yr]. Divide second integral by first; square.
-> 1.3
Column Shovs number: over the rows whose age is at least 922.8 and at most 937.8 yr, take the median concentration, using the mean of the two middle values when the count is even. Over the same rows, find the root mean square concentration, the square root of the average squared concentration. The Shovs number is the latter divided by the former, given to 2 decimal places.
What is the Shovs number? 0.99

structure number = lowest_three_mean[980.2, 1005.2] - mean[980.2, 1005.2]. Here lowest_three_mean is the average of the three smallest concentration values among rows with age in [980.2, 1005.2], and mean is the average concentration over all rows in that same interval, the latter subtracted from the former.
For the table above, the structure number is -9.5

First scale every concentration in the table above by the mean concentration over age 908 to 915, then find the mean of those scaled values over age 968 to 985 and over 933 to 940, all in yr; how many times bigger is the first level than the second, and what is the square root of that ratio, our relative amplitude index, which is 0.99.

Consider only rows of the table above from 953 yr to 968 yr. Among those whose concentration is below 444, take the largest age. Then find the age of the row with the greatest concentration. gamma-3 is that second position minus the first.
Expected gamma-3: 2.5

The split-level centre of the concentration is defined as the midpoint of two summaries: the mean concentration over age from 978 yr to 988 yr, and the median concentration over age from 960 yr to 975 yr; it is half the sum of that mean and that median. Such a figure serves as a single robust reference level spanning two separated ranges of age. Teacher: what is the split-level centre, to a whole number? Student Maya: 437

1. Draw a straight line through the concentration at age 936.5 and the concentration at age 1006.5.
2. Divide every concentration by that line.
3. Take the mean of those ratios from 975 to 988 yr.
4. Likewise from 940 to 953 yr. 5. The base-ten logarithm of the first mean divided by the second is 0.010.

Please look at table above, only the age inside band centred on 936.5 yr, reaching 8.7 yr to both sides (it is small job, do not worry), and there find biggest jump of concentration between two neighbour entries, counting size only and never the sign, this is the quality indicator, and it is 26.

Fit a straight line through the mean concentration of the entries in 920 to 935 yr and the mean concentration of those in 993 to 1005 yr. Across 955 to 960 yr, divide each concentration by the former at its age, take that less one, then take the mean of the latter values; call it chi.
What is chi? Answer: 0.008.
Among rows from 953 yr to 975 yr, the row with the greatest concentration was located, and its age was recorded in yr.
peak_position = 964.0 yr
